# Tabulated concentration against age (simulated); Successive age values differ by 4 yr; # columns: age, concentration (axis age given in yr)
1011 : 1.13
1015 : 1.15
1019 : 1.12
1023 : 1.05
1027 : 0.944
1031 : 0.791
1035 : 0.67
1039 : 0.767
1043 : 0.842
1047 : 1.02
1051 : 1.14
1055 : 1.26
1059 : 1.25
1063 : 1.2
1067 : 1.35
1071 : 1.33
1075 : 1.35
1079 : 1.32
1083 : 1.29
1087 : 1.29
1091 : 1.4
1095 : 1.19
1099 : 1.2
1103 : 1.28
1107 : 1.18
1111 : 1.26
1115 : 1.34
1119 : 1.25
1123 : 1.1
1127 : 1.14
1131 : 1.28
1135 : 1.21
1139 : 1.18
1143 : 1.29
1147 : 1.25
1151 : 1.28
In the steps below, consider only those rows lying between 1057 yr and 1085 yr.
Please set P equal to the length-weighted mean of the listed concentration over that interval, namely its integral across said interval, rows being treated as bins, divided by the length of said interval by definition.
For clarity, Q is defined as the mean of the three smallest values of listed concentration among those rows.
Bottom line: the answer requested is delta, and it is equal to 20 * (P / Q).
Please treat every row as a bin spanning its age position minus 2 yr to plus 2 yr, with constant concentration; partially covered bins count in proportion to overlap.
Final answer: 20.8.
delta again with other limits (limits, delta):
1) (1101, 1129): 21.4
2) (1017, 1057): 25.9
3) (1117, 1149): 21.3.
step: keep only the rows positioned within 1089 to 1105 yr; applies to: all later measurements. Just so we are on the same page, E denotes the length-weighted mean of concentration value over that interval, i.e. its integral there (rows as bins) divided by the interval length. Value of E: 1.27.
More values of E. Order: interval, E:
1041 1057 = 1.07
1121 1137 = 1.18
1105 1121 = 1.26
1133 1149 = 1.23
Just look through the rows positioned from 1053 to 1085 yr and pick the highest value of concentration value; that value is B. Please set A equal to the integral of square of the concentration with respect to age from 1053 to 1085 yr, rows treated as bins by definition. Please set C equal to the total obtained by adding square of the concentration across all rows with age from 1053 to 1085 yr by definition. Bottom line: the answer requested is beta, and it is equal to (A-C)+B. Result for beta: 41.6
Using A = 53.6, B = 1.35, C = 13.4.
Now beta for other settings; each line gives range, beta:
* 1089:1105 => 20.8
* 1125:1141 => 18.7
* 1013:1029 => 14.9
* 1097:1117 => 24.9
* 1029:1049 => 11.3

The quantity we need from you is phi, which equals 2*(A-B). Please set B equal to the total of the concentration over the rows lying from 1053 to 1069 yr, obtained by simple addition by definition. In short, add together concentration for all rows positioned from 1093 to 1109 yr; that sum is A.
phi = -0.4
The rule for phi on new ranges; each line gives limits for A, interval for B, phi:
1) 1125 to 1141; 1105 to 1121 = -0.4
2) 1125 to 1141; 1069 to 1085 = -1.0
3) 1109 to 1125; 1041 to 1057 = 1.4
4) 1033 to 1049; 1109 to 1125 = -3.3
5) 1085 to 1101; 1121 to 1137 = 0.7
